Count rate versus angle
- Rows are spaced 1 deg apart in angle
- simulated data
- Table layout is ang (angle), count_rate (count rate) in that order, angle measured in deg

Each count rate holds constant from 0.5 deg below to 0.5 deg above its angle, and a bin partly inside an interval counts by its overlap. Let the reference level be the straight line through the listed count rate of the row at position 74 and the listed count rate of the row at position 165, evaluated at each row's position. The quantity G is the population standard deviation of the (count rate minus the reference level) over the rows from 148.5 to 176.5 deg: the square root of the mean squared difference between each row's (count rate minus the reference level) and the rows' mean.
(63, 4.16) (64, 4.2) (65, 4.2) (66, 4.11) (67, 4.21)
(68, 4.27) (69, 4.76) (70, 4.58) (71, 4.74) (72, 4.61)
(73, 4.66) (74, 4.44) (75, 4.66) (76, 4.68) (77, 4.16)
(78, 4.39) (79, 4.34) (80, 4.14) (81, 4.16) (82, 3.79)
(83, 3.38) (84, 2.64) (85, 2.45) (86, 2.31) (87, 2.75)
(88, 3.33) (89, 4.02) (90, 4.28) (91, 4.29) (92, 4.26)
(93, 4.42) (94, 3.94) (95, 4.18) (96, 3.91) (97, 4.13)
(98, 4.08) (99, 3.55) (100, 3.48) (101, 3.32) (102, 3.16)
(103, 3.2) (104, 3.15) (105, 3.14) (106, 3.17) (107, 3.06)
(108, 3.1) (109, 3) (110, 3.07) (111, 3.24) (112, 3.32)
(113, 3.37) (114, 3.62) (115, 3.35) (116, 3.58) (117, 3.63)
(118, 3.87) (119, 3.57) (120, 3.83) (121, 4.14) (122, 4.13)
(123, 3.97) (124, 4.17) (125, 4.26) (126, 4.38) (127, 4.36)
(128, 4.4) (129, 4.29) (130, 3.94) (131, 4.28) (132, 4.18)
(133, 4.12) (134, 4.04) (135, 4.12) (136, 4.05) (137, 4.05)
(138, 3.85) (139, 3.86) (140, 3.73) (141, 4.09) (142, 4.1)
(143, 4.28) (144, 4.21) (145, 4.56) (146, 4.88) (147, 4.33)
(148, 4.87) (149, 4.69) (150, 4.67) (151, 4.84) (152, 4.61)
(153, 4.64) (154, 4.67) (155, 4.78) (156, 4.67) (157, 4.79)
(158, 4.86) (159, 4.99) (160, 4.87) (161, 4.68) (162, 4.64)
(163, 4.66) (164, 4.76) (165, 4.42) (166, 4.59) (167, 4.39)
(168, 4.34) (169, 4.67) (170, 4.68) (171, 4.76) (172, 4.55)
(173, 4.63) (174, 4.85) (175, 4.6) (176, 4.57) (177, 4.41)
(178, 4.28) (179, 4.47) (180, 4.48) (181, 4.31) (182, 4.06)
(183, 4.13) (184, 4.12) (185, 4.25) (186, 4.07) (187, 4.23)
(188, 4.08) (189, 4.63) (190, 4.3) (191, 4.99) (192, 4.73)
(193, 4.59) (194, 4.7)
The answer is 0.14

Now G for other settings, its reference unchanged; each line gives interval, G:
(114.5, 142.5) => 0.26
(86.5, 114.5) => 0.48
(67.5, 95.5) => 0.70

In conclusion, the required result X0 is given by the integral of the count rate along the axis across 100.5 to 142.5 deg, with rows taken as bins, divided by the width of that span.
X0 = 3.7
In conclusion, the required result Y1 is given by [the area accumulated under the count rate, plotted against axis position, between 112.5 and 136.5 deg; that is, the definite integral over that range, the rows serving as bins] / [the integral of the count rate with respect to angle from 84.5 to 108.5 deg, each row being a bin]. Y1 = 1.13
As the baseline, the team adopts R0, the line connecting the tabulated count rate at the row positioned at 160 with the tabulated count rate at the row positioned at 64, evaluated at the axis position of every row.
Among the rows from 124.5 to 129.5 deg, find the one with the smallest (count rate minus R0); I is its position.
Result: 125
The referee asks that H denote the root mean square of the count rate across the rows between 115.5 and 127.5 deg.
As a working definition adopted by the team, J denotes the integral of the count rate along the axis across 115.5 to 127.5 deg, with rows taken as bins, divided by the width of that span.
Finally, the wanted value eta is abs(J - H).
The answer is 0.0099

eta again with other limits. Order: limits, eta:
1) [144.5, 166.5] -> 0.0024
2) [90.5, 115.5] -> 0.0287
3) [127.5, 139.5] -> 0.0033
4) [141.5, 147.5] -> 0.0076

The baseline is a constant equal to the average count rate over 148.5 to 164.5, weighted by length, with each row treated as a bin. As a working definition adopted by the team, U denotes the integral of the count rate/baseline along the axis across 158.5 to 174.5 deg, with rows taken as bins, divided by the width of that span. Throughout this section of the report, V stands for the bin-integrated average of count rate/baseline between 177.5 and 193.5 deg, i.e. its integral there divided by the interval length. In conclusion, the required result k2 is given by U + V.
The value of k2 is 1.90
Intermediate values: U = 0.98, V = 0.920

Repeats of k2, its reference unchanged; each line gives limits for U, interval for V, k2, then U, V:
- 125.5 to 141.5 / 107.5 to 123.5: 1.62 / 0.87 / 0.749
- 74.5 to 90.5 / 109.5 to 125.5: 1.56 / 0.78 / 0.780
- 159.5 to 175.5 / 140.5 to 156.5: 1.94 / 0.98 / 0.961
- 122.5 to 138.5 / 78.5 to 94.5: 1.65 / 0.88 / 0.772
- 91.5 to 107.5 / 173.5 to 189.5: 1.68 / 0.77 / 0.917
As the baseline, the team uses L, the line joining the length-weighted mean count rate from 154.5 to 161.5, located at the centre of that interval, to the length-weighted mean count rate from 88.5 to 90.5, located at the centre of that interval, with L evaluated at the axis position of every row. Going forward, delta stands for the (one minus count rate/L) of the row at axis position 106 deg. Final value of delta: 0.264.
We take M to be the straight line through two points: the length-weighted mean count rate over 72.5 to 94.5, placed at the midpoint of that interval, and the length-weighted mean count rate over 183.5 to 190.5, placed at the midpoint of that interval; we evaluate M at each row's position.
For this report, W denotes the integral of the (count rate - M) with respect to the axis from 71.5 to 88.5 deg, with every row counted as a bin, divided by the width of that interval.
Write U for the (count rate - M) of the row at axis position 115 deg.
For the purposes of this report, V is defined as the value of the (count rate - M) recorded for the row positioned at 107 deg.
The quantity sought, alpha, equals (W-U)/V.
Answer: -1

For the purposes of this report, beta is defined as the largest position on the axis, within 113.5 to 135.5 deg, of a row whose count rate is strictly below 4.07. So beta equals 134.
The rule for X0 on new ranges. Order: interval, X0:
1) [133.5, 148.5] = 4.2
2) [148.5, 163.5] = 4.7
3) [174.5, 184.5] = 4.3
